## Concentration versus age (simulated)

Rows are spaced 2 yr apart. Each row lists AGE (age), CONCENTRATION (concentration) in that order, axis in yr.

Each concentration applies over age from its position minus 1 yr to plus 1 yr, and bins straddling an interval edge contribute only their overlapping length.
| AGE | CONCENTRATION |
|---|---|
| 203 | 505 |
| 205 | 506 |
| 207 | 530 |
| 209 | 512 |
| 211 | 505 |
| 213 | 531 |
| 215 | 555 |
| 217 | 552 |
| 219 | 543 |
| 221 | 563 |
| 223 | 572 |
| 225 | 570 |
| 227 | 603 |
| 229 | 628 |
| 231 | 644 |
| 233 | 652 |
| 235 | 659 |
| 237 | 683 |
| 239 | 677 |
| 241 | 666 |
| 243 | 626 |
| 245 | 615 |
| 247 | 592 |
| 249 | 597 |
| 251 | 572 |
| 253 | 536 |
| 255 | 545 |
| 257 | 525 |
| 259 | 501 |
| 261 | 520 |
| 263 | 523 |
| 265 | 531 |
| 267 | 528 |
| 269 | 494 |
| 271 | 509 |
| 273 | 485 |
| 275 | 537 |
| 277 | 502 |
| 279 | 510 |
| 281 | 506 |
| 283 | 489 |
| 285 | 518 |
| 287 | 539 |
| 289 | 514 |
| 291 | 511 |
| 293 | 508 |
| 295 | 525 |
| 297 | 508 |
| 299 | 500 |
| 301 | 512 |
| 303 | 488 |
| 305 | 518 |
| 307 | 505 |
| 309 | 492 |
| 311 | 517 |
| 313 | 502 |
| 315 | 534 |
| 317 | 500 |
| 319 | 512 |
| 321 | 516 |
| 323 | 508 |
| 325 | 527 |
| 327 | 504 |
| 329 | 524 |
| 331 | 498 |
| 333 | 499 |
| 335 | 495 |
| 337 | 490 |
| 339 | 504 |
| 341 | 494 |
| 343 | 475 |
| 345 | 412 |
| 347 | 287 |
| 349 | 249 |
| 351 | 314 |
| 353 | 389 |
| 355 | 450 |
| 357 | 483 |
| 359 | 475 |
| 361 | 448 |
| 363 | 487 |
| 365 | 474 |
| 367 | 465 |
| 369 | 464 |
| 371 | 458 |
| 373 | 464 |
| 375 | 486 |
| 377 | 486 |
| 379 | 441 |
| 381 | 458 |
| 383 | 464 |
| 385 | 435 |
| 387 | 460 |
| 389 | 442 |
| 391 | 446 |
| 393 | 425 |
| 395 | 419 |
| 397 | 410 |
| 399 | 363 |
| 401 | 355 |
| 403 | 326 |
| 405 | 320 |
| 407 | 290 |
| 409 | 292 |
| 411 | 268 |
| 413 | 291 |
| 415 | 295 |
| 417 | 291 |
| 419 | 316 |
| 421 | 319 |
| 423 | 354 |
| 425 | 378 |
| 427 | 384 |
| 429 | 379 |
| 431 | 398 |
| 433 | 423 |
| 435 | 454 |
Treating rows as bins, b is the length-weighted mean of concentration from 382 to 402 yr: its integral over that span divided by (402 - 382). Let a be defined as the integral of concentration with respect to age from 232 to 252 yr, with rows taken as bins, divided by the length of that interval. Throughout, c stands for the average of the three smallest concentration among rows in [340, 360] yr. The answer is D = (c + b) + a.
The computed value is 1339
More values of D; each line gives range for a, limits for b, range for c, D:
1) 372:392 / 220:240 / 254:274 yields 1577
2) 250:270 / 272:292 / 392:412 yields 1322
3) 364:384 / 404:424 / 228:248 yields 1381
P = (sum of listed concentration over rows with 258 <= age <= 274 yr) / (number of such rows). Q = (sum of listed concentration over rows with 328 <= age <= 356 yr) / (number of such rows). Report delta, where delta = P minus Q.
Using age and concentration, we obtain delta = 77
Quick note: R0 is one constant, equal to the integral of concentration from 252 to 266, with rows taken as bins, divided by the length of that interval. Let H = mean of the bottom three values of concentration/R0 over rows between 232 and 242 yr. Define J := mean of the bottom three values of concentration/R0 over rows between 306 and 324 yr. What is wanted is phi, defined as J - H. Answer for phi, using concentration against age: -0.3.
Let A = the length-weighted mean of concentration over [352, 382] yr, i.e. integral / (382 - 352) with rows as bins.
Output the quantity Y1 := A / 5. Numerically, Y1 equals 92.4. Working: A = 462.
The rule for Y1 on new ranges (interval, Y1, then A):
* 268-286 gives 101.1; 506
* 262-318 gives 102.2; 511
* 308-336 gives 101.8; 509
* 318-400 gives 90.7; 454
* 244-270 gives 108.9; 545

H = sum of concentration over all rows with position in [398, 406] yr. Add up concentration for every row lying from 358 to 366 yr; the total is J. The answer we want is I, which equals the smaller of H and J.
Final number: 1364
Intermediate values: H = 1364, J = 1884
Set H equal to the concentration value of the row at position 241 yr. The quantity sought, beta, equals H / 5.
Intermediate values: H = 666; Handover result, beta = 133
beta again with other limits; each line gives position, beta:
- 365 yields 95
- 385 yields 87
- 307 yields 101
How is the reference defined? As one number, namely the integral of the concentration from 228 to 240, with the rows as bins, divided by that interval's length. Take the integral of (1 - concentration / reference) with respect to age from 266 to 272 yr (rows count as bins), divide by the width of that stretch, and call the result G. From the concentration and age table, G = 0.22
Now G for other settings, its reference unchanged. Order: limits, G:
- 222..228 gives 0.11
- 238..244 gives 0.00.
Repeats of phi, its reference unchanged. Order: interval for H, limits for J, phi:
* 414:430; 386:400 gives 0.2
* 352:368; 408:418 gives -0.3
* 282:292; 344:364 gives -0.4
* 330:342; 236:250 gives 0.2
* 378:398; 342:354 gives -0.3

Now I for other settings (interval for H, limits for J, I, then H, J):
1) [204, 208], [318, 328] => 1036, 1036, 2567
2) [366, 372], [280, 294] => 1387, 1387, 3585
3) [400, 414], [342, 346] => 887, 2142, 887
